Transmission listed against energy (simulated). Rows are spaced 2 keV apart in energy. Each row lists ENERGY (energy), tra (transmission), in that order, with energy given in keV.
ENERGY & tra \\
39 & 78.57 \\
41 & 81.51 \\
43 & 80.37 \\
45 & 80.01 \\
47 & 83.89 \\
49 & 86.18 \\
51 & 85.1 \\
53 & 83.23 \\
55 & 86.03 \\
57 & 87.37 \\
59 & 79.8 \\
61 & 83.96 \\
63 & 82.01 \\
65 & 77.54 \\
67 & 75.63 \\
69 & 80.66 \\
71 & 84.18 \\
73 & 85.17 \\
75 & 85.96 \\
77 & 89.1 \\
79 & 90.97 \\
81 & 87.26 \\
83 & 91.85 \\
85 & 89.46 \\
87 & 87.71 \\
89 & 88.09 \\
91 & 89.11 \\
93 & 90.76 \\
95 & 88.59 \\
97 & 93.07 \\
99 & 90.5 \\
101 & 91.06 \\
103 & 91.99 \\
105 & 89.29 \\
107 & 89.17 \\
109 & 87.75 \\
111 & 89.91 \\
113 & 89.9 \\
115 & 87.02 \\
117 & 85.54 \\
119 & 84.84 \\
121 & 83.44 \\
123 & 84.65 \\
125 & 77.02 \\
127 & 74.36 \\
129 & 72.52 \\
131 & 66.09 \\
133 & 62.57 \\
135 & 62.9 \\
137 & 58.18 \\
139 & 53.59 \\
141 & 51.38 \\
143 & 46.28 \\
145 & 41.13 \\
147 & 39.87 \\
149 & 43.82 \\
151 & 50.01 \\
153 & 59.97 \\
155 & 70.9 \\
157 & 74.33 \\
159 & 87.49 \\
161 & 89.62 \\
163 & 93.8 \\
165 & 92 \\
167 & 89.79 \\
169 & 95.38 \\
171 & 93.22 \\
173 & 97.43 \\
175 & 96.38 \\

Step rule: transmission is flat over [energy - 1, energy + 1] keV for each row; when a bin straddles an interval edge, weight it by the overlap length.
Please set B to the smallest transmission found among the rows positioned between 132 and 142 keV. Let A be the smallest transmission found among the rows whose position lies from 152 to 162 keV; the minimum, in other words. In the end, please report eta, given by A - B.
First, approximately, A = 59.97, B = 51.38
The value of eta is 9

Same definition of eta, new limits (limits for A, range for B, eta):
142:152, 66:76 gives -36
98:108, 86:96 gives 1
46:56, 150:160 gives 33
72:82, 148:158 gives 41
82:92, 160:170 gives -2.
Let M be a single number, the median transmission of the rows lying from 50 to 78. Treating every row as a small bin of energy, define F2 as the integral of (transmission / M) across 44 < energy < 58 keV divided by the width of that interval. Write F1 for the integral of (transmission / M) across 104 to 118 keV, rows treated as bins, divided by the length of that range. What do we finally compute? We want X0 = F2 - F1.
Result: -0.05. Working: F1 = 1.05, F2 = 1.01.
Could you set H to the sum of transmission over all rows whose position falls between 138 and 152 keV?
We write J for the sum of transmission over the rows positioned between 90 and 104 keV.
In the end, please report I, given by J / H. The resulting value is 1.95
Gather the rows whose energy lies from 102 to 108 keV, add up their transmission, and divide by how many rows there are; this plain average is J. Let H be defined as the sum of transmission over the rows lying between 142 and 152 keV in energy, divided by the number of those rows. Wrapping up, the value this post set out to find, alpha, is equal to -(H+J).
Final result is -134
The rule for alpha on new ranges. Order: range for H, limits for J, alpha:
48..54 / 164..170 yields -177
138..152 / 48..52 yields -132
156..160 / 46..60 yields -165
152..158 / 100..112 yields -158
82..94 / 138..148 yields -136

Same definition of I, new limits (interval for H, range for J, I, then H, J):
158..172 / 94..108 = 0.99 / 641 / 634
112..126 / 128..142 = 0.72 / 592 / 427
